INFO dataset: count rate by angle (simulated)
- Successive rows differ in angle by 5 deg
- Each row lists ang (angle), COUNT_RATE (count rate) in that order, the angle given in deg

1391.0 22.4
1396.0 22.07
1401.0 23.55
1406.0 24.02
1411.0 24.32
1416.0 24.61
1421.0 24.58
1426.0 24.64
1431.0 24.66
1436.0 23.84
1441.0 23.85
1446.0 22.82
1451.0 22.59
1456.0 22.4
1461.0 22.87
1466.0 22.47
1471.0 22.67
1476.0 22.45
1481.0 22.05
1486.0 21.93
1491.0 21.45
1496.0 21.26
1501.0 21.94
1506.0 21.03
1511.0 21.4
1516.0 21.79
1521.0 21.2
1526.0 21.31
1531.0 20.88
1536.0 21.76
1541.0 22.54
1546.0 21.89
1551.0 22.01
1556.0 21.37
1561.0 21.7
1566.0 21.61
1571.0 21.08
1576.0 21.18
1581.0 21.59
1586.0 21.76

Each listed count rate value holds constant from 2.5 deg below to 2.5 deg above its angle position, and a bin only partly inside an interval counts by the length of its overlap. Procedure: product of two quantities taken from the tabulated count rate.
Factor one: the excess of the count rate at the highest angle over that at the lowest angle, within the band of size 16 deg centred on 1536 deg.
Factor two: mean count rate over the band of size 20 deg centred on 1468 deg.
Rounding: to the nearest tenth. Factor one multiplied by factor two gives 37.5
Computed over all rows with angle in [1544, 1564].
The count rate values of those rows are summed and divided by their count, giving 21.7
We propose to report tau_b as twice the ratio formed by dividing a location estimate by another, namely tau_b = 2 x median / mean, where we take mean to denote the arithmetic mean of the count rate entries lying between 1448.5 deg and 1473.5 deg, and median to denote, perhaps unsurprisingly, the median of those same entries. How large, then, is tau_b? 2.00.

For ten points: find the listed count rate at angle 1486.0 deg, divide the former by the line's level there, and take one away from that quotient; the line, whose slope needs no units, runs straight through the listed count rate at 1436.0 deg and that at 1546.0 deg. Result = -0.045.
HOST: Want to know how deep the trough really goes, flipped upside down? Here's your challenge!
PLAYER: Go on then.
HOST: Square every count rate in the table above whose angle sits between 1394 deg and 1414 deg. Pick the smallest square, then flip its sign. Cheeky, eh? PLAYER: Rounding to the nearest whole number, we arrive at -487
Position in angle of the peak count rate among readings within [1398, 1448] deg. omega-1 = 1431.0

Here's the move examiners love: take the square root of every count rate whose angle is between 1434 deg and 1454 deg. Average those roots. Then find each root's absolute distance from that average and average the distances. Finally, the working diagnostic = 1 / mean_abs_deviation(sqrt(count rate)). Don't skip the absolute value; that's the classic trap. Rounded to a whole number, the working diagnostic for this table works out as 17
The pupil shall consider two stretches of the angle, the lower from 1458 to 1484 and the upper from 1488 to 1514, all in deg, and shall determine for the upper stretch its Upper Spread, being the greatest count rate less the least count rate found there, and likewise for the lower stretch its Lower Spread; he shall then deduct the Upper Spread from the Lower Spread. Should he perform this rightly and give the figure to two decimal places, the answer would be -0.09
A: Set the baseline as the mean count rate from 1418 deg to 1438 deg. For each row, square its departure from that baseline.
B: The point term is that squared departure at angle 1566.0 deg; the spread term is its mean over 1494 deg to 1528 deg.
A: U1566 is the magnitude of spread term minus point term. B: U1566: 1.2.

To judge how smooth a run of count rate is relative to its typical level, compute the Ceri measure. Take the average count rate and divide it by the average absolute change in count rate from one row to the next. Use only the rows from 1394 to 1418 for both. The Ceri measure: 37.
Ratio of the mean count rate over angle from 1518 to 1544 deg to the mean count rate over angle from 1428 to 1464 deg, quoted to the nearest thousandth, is 0.925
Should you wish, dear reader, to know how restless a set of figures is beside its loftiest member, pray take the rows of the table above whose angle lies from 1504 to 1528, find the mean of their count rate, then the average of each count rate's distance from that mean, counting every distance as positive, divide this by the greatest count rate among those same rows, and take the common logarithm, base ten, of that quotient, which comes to -2.0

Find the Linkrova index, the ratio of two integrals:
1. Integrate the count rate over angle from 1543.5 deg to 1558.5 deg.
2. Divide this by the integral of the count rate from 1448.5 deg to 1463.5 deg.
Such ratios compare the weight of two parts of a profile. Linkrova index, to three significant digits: 0.962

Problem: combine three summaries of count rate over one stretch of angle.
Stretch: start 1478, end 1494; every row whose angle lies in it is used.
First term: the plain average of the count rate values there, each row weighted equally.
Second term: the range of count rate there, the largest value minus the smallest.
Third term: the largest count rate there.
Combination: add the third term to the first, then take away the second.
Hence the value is 43.3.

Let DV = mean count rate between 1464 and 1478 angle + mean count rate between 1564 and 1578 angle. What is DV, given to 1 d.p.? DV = 43.8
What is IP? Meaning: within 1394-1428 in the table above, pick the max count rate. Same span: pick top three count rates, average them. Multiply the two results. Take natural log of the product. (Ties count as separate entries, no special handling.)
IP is 6.41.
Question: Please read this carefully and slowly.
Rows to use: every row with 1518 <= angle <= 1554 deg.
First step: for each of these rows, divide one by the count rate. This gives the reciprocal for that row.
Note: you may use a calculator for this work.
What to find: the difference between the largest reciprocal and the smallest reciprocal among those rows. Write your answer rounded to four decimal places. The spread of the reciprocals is 0.0035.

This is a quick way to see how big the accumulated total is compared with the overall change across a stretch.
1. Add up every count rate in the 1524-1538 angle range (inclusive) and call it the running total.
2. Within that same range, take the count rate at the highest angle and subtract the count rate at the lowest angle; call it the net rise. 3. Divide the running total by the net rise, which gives 142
